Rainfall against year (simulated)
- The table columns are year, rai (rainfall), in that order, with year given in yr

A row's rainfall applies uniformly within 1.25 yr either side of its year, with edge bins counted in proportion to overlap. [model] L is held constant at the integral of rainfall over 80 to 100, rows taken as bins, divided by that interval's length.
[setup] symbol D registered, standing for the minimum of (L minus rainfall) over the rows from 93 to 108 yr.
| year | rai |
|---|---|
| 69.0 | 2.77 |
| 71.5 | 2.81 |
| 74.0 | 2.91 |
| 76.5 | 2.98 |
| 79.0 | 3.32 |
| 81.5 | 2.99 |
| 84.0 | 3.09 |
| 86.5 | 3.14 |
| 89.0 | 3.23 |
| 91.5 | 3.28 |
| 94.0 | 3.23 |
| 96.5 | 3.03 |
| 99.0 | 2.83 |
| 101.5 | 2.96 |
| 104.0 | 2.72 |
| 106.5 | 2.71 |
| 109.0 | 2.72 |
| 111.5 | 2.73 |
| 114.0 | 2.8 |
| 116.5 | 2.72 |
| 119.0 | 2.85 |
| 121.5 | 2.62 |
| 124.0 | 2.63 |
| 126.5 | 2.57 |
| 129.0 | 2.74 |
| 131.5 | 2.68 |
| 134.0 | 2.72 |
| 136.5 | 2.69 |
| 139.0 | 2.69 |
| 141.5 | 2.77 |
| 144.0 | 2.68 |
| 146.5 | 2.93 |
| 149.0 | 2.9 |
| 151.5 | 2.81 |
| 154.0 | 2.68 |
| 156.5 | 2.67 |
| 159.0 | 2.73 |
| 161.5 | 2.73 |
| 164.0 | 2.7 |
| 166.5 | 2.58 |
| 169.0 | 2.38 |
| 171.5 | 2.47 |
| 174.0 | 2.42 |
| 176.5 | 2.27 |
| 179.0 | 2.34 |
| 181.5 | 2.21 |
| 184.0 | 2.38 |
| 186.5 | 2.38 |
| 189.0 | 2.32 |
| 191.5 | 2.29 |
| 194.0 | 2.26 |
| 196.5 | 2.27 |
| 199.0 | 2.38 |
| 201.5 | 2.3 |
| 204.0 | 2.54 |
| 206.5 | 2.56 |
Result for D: -0.1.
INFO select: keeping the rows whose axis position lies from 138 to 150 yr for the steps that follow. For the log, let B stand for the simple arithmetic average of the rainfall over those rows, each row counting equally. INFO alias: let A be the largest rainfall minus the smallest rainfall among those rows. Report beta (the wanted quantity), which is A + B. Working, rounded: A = 0.25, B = 2.79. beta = 3.0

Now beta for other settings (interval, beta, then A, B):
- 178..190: 2.5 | 0.17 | 2.33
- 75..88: 3.4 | 0.34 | 3.10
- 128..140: 2.8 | 0.06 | 2.70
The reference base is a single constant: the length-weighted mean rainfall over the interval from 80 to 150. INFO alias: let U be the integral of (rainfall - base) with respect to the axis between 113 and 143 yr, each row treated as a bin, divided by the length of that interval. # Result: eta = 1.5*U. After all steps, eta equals -0.2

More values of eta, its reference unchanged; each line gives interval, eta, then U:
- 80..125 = 0.1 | 0.06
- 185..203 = -0.8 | -0.53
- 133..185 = -0.4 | -0.24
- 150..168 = -0.2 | -0.15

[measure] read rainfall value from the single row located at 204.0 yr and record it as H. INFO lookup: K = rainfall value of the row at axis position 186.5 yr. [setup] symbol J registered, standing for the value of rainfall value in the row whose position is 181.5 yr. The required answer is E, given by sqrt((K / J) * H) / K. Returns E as 0.69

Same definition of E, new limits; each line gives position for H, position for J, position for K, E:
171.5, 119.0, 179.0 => 0.61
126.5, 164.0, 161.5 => 0.59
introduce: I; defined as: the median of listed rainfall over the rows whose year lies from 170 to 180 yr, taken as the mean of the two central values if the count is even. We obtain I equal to 2.38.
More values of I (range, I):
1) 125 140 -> 2.69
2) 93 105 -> 2.96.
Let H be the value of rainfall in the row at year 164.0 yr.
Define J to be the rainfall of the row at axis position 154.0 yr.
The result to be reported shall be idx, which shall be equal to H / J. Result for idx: 1.01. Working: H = 2.7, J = 2.68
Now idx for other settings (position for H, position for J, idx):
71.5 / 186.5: 1.18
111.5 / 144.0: 1.02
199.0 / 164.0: 0.88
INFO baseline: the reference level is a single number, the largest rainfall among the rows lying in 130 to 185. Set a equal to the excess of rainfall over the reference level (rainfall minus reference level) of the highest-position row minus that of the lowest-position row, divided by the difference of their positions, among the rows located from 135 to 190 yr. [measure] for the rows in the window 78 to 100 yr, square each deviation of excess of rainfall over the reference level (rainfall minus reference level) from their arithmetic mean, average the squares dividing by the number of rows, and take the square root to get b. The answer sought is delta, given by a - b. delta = -0.156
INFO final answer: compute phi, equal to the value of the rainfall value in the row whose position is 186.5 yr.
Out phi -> 2.38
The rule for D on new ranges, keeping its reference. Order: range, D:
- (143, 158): 0.2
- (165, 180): 0.5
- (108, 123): 0.3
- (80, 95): -0.2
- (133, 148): 0.2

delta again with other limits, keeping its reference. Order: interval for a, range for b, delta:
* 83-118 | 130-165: -0.092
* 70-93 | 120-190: -0.165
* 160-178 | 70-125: -0.243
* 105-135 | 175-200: -0.056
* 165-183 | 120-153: -0.126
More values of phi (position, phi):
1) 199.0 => 2.38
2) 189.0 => 2.32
